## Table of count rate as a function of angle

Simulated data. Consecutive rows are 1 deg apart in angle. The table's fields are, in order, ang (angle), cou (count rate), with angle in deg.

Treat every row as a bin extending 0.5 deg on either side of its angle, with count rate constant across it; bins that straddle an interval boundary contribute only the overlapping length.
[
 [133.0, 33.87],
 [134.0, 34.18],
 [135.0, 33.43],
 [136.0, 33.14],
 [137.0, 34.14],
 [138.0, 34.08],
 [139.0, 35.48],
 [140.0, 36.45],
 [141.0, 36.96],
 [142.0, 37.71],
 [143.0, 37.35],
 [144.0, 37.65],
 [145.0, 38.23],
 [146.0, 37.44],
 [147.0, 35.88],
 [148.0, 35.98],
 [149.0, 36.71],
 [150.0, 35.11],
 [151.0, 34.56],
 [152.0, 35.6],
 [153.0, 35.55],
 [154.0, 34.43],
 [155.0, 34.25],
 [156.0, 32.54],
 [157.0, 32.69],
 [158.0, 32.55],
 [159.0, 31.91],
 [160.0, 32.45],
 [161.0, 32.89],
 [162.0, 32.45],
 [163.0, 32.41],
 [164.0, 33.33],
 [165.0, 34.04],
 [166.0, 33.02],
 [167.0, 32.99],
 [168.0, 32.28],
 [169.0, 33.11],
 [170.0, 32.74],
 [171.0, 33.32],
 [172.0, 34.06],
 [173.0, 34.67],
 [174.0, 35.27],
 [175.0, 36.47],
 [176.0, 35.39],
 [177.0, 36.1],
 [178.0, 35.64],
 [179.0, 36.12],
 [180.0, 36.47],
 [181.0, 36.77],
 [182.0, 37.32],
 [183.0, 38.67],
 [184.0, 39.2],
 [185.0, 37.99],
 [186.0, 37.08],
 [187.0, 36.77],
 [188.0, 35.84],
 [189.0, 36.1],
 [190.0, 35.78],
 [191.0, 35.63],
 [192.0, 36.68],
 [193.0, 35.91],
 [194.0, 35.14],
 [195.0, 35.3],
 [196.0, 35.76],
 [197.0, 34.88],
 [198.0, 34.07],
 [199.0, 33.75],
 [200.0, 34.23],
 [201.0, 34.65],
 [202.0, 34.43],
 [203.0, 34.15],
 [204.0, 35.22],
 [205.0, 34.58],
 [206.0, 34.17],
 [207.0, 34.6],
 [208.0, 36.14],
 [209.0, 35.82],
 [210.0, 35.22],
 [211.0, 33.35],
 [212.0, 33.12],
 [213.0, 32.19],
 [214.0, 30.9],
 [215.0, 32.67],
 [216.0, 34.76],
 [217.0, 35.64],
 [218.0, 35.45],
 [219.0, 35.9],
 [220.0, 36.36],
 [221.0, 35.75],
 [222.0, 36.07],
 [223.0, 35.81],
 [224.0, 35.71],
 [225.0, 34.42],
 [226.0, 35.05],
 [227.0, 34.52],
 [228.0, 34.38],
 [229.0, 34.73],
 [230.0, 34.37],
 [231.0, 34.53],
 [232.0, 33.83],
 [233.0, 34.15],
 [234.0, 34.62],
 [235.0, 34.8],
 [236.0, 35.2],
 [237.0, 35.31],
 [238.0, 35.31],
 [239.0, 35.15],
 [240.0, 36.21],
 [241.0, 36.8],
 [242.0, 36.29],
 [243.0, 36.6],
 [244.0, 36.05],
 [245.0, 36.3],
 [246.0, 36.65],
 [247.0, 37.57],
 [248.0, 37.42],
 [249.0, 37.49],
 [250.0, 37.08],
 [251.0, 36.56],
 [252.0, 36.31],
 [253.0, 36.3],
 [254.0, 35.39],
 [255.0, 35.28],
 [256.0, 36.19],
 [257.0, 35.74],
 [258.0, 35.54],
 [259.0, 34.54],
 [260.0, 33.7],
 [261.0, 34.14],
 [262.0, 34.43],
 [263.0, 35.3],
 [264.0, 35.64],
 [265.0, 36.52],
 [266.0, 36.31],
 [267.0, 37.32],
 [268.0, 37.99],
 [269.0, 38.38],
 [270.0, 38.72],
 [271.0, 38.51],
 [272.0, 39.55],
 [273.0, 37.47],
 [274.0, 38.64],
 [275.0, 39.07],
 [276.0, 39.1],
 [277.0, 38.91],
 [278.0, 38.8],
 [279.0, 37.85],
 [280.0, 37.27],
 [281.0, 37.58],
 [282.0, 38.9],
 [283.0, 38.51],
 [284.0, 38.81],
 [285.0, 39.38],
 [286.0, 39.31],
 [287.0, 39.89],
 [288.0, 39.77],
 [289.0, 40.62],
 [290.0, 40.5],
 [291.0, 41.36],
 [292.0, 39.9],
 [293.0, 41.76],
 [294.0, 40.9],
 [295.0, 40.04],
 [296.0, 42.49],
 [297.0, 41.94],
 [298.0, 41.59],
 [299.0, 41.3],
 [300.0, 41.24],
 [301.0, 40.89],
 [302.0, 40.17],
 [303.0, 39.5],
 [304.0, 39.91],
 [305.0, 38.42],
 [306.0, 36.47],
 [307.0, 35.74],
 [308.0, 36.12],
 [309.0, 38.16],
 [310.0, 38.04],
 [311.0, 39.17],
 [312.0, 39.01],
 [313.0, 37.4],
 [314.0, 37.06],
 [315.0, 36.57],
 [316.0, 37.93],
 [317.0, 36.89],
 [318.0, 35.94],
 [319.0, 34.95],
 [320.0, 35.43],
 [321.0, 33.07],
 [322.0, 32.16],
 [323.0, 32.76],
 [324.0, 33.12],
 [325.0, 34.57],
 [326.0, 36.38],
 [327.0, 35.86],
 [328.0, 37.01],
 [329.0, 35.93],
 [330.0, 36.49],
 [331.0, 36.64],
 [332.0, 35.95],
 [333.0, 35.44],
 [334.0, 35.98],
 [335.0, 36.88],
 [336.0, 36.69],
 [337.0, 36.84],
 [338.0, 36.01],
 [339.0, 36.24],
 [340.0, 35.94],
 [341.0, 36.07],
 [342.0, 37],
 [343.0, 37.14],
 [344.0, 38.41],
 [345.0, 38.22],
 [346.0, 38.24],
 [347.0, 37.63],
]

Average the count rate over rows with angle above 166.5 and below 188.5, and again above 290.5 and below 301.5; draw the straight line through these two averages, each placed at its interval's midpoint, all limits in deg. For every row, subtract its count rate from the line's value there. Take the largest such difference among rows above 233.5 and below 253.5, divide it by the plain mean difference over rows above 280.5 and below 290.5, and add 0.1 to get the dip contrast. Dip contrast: 2.7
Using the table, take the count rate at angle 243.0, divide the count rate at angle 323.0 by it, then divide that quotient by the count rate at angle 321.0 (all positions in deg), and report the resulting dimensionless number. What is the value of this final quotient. 0.0271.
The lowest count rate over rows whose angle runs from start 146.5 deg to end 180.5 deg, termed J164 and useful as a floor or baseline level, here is 31.91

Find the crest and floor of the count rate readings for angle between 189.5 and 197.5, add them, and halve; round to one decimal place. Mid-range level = 35.8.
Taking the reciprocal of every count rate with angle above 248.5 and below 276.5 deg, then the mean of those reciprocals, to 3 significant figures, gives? 0.0273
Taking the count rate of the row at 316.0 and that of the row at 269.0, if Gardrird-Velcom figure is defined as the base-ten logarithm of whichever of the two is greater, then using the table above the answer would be 1.584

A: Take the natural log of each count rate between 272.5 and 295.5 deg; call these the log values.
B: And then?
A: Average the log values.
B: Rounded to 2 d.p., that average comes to 3.67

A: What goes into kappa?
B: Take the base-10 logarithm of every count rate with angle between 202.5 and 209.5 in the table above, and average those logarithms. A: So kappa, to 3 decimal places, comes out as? 1.543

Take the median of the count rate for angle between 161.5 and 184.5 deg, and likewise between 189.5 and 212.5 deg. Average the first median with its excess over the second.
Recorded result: 17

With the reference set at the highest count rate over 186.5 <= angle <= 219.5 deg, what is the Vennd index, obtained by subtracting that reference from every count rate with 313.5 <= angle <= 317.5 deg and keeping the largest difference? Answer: 1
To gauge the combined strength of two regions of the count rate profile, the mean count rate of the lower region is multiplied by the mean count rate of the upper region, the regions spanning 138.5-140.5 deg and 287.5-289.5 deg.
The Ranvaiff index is 1446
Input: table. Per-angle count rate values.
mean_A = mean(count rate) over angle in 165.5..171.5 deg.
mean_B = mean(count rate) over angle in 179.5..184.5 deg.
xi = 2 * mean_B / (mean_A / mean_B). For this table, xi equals 86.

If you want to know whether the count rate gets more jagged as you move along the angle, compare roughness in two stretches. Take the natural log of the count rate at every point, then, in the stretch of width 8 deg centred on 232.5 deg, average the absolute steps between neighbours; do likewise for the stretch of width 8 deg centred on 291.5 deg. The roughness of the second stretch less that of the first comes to 0.013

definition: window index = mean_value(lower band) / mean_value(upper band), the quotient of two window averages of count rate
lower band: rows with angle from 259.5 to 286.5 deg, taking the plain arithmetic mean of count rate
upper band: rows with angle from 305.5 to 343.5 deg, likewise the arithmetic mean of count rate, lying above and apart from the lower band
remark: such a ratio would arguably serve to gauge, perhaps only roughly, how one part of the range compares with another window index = 1.04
